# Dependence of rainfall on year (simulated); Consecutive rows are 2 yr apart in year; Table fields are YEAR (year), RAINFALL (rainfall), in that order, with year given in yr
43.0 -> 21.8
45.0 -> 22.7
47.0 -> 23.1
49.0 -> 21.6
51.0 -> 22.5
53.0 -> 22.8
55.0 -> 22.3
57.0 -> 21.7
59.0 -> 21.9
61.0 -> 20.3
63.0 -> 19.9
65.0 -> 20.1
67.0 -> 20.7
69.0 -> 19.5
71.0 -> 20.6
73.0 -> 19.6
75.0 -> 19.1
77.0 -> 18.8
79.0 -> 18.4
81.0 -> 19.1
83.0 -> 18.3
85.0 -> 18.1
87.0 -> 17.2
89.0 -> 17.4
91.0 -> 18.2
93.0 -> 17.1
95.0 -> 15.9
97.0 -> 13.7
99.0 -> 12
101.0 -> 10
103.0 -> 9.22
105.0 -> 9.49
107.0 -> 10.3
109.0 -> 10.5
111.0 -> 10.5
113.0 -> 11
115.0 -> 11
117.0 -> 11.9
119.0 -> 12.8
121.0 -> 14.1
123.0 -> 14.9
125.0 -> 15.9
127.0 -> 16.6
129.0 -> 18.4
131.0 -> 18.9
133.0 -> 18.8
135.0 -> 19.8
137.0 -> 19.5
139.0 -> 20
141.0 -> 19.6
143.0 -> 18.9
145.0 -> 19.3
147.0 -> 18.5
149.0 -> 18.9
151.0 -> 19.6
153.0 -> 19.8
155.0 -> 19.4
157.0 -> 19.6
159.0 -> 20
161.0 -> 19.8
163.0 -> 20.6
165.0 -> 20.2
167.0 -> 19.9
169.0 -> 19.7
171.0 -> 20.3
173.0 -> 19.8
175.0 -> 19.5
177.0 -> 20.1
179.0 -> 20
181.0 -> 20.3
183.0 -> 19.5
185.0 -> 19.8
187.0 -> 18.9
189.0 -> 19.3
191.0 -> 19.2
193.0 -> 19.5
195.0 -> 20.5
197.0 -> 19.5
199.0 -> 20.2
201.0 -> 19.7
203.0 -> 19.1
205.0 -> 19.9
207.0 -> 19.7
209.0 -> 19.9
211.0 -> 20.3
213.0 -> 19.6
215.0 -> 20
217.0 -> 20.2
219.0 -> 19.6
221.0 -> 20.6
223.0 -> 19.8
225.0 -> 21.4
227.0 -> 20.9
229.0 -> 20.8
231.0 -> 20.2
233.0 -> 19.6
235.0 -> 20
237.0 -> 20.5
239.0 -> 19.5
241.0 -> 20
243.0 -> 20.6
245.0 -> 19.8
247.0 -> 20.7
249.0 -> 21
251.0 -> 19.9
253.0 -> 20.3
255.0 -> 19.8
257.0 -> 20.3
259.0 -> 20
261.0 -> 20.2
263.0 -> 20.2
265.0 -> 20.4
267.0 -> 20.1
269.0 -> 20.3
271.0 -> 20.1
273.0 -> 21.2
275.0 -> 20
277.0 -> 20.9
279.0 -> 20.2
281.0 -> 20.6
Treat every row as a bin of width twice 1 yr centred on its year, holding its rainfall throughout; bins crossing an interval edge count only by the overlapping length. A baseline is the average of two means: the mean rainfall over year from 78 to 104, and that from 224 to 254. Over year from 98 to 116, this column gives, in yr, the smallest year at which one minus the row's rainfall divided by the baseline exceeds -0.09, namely 99.0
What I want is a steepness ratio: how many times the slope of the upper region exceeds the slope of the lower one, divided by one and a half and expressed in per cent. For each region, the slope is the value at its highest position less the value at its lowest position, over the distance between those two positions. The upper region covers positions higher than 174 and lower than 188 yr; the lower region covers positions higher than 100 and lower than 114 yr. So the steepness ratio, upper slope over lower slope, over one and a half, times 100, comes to -40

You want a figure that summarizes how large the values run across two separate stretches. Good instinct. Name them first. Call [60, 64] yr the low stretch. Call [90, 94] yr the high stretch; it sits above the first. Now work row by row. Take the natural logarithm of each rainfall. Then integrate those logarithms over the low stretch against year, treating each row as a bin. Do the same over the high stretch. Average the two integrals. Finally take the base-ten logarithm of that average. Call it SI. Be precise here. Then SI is 1.07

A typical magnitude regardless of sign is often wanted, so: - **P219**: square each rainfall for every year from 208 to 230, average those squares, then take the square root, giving 20.3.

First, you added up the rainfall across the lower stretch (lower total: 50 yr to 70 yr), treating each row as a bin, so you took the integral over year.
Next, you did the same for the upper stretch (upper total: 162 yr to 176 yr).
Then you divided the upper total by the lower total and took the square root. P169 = 0.81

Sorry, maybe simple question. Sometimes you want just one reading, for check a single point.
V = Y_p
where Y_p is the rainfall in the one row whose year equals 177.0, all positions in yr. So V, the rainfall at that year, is 20.1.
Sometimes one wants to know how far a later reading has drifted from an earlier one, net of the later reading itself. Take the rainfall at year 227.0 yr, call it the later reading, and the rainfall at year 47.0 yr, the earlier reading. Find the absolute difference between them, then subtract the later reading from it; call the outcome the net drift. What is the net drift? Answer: -18.7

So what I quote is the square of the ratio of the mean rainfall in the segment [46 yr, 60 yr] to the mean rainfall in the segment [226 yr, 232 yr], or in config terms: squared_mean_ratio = 1.17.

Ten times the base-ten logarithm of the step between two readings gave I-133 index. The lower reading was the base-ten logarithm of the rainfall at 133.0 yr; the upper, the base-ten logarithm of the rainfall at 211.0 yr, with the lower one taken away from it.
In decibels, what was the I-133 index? -15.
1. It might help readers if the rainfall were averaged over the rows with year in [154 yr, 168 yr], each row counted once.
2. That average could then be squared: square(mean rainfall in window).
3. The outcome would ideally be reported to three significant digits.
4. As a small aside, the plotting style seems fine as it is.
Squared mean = 397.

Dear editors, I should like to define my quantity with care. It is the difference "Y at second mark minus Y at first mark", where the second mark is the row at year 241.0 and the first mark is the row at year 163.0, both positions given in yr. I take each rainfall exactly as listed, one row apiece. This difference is -0.6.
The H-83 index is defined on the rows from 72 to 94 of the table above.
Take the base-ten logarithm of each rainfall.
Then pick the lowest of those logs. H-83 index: 1.23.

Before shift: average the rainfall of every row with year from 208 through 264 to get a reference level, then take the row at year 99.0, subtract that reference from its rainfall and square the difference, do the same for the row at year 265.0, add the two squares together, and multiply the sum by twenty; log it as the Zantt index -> 1347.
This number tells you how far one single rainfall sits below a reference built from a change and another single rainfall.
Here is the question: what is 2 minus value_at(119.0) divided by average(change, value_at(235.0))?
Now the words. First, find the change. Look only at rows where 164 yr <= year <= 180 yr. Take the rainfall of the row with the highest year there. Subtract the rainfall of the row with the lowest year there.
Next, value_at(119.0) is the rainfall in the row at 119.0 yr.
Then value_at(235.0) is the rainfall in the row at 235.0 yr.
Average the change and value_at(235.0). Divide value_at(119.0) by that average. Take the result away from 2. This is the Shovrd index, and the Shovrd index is 0.71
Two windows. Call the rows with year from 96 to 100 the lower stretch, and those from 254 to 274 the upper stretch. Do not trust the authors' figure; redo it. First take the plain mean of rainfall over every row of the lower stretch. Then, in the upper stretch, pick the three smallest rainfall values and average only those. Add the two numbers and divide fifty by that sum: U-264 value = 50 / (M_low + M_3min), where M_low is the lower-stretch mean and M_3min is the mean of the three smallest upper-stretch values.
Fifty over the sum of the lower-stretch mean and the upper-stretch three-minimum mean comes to 1.52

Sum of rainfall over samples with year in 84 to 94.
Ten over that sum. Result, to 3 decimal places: 0.114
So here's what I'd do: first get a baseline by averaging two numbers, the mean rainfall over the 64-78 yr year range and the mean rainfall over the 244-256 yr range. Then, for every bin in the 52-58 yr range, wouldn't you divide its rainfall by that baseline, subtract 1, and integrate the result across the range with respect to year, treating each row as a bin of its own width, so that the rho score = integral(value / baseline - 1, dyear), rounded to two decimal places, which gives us 0.68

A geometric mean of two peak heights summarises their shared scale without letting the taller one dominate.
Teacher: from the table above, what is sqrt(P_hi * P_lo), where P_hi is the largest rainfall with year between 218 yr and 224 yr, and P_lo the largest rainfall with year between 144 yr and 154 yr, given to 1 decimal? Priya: 20.2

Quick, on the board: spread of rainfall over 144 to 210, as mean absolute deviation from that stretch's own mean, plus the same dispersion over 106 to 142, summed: 3.7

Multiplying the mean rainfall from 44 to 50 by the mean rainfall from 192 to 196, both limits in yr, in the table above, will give 449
